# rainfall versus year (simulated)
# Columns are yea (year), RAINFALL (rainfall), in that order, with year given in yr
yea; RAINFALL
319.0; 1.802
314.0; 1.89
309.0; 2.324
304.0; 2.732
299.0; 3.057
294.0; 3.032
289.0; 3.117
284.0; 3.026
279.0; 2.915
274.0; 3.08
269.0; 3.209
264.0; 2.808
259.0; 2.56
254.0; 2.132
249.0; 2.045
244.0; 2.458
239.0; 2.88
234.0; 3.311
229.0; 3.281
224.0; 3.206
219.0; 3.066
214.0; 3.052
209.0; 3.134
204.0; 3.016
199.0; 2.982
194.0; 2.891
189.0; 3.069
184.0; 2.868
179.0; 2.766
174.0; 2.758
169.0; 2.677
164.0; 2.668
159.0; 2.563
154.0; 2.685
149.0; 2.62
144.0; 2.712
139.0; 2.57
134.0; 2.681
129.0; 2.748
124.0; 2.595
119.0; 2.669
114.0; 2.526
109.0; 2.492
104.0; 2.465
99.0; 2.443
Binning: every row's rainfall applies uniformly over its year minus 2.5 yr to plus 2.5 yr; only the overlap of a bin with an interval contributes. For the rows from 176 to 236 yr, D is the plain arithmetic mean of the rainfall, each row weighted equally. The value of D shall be 3.05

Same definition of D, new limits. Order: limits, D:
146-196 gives 2.76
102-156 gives 2.61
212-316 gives 2.82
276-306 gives 2.98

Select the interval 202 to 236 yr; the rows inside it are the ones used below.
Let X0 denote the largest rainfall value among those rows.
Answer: 3.311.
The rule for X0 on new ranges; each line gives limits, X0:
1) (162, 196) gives 3.069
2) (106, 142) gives 2.748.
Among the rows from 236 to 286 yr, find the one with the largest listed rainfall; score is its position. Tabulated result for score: 269.0 yr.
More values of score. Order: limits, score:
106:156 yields 129.0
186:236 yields 234.0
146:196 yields 189.0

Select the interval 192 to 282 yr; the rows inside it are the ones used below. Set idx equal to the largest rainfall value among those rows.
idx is 3.311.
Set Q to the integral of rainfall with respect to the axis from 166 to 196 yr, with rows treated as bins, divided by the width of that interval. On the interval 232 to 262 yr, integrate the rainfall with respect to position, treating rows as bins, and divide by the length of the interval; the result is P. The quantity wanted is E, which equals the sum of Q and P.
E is 5.4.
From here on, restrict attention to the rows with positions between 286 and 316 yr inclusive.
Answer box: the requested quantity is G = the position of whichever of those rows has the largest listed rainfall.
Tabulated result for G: 289.0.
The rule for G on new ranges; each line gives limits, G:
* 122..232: 229.0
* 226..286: 234.0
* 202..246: 234.0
